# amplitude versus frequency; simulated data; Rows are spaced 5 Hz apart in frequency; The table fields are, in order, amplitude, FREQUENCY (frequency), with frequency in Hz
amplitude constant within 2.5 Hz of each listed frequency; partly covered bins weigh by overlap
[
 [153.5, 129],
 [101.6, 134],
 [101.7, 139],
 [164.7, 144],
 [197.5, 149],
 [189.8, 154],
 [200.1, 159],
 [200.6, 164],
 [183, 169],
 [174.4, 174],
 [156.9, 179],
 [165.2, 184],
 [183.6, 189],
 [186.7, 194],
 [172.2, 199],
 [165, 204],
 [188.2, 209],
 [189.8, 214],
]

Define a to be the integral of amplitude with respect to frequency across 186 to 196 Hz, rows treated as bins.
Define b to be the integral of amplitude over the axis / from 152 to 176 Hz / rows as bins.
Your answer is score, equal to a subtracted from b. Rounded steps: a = 1841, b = 4557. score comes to 2717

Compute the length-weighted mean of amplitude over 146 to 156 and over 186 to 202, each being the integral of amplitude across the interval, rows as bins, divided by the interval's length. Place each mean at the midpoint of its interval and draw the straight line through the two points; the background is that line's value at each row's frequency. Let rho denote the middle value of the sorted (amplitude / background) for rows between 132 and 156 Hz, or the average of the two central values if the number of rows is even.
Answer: 0.85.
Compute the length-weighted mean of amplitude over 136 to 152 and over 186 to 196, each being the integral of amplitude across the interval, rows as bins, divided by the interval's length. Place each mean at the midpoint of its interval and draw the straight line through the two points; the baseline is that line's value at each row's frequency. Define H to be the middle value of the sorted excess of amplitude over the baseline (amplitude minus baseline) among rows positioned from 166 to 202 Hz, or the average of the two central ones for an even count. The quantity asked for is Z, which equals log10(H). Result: -0.1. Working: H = 1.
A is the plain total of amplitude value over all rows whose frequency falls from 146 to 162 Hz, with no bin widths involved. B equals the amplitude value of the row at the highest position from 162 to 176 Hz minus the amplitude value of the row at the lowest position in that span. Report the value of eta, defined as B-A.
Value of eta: -614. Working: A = 587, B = -26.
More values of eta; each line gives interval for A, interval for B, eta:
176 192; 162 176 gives -532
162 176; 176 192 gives -531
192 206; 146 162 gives -521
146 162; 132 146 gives -524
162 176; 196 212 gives -542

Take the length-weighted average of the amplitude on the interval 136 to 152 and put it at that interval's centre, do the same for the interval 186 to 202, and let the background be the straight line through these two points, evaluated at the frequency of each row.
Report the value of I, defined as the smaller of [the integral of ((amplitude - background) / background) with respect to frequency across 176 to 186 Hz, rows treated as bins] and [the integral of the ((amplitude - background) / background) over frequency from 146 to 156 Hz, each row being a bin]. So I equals -0.7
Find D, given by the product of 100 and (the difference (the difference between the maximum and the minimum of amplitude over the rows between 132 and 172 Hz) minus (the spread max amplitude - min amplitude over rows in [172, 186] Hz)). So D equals 8150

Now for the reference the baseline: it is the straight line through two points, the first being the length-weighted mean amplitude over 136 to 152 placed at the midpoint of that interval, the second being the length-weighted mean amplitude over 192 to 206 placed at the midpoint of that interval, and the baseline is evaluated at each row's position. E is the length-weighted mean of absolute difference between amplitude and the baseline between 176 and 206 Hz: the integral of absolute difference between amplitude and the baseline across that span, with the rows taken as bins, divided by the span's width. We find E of 9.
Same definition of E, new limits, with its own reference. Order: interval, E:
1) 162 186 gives 16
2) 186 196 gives 13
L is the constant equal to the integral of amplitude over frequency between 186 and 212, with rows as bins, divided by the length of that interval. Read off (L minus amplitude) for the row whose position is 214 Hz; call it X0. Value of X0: -11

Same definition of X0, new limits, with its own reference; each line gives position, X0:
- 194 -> -8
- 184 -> 14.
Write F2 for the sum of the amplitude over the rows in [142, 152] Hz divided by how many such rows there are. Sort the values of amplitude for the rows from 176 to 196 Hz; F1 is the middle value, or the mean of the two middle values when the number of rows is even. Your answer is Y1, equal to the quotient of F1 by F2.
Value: 0.96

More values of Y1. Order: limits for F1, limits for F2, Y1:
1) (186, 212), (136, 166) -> 1.04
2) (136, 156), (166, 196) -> 1.01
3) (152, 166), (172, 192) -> 1.18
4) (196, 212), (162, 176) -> 0.93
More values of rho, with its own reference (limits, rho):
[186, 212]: 1.01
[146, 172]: 1.02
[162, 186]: 0.94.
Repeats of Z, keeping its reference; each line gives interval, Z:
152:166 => 1.5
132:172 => 1.3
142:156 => 1.5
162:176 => 1.1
